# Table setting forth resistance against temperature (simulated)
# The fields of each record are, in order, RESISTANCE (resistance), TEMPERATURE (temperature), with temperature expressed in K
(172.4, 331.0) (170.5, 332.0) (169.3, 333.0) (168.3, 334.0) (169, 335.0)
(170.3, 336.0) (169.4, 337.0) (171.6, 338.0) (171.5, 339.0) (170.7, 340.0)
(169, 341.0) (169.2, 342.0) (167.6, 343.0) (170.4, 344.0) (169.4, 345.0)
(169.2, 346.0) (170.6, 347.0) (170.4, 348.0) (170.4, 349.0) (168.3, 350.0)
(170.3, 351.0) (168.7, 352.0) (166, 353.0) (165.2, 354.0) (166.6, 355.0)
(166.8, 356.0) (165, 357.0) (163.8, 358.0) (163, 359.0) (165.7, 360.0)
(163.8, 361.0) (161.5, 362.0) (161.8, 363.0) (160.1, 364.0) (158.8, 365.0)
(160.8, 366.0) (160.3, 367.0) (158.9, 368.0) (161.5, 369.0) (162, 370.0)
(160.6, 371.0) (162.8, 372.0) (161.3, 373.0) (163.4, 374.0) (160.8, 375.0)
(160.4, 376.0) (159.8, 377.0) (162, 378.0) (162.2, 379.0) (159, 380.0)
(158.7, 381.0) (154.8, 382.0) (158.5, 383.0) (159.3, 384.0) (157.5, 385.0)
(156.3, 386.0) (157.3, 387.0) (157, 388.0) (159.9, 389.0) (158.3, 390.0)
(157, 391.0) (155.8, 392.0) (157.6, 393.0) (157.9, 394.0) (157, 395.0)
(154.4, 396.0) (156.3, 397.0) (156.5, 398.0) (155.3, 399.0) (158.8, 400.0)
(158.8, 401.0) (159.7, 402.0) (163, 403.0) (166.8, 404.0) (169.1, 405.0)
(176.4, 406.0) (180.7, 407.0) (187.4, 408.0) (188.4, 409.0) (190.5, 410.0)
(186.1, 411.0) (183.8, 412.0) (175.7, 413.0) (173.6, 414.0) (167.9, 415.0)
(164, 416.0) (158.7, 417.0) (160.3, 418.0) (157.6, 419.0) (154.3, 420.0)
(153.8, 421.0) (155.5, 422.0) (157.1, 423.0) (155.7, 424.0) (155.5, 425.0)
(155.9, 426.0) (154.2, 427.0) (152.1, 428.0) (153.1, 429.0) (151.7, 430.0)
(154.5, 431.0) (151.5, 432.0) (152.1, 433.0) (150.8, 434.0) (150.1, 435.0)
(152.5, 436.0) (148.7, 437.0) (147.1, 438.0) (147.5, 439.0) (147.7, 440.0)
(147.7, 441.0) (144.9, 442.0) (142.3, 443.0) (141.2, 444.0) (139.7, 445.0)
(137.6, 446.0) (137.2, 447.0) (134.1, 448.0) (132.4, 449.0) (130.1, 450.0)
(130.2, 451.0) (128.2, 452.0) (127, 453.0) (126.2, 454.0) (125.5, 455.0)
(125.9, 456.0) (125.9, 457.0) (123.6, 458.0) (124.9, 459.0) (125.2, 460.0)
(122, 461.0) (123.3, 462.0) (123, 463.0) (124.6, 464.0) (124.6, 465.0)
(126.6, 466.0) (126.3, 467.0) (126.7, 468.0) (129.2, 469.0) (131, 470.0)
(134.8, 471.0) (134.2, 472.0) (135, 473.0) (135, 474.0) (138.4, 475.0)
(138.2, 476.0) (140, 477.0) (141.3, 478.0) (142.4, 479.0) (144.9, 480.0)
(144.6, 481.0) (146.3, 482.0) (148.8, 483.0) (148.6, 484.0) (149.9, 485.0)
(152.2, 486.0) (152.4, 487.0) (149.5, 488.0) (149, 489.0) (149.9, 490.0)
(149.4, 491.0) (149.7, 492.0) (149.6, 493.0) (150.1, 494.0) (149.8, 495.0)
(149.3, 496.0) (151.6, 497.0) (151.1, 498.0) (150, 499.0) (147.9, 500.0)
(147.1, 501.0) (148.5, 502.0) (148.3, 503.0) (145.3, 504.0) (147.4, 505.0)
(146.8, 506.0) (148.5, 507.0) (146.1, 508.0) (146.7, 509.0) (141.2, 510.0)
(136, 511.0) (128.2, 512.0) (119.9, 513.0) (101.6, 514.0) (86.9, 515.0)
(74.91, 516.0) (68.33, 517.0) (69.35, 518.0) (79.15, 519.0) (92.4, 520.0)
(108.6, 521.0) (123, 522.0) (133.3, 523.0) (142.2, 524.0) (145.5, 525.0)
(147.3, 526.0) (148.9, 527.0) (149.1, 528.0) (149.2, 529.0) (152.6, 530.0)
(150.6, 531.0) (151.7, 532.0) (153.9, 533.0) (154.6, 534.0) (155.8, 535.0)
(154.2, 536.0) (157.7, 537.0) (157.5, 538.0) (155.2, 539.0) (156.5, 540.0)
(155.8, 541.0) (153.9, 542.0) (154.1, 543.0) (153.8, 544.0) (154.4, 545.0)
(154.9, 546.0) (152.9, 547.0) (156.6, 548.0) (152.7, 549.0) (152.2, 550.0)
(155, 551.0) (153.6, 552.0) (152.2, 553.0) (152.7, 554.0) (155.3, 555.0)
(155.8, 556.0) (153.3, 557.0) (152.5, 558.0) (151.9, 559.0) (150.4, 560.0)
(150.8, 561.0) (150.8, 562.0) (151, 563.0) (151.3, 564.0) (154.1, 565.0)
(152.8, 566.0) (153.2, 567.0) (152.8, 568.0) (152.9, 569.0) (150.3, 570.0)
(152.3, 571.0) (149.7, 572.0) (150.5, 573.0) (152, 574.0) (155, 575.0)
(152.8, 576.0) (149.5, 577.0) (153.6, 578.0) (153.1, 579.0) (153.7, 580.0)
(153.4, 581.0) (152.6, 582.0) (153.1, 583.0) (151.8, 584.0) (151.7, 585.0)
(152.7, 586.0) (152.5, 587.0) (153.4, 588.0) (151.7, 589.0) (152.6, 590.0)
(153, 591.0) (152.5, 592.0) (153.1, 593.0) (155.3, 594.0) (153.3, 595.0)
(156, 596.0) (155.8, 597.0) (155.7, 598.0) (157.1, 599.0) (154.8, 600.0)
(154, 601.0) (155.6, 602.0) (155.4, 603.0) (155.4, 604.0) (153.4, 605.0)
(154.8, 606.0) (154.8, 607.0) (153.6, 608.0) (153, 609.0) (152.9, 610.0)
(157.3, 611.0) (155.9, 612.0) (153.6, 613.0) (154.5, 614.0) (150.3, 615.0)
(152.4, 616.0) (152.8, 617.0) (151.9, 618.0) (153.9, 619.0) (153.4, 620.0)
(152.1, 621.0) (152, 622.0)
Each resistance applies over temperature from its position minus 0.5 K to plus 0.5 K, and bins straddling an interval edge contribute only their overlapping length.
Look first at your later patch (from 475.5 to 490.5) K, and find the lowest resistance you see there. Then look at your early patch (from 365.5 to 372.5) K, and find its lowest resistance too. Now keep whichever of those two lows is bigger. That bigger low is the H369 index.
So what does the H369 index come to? 159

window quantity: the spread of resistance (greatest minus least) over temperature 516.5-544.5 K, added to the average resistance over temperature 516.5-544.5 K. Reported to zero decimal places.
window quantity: 228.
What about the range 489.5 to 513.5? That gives 177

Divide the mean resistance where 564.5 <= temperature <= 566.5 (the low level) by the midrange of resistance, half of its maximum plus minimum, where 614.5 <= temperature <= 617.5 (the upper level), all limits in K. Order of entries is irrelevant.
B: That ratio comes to 1.01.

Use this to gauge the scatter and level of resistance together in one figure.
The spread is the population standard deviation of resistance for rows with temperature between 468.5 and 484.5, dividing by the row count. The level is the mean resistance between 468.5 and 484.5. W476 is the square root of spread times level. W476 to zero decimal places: 29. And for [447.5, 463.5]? 21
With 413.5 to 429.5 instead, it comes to 30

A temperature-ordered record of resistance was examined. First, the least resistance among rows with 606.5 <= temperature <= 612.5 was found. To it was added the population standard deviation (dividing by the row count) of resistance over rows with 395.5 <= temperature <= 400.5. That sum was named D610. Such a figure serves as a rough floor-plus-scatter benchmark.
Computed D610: 154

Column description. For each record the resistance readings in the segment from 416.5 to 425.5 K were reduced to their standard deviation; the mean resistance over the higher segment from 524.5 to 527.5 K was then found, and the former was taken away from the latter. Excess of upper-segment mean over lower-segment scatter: 145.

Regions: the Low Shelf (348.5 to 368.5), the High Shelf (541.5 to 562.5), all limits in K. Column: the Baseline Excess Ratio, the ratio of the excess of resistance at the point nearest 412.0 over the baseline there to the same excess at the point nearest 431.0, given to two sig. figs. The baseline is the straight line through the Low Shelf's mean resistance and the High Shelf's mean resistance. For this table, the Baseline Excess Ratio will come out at -4.0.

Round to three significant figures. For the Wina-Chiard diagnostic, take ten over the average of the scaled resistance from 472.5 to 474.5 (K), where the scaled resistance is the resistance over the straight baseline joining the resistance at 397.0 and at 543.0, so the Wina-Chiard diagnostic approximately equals 11.5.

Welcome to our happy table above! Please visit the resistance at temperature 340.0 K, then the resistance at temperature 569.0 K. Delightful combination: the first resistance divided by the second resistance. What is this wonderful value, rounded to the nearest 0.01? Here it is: 1.12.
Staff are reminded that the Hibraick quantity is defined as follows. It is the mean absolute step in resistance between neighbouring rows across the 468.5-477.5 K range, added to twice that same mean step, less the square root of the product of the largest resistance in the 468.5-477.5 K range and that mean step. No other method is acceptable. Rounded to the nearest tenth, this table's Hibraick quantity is -10.1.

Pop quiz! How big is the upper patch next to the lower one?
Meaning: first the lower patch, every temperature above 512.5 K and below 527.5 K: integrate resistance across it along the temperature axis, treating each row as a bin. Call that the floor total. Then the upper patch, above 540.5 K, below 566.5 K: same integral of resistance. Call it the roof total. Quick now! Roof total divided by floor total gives 2.4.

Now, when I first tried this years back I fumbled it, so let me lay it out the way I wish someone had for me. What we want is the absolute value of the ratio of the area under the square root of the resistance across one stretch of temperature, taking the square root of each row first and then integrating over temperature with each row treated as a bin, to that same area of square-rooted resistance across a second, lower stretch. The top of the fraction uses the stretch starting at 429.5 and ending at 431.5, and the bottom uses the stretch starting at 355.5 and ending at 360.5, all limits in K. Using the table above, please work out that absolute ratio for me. 0.39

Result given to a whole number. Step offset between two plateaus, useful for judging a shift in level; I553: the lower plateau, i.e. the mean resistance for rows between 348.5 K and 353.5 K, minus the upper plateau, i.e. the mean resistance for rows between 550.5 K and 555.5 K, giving 15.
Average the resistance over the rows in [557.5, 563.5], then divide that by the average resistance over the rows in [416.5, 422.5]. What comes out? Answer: 0.97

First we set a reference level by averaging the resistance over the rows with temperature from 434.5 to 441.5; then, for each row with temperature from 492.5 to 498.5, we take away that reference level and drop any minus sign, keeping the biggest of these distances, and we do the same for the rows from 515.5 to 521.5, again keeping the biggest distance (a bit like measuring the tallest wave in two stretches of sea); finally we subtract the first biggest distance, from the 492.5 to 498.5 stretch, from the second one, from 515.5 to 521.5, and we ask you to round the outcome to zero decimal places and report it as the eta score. 78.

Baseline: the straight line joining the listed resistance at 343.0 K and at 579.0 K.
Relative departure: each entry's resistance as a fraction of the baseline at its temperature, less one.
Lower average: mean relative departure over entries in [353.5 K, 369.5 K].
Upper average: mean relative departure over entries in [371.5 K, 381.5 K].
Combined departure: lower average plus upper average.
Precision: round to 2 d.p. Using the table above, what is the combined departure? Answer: -0.05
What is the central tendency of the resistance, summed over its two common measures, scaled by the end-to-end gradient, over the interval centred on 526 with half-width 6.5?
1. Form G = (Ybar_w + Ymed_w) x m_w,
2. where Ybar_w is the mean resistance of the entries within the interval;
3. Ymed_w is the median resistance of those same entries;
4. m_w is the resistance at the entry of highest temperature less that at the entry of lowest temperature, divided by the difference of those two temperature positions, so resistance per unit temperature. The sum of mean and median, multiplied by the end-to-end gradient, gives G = 1410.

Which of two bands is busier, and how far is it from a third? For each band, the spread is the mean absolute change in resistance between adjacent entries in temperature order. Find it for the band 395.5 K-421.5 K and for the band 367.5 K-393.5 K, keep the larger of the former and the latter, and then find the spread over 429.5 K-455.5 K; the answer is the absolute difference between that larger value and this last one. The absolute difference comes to 1.6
